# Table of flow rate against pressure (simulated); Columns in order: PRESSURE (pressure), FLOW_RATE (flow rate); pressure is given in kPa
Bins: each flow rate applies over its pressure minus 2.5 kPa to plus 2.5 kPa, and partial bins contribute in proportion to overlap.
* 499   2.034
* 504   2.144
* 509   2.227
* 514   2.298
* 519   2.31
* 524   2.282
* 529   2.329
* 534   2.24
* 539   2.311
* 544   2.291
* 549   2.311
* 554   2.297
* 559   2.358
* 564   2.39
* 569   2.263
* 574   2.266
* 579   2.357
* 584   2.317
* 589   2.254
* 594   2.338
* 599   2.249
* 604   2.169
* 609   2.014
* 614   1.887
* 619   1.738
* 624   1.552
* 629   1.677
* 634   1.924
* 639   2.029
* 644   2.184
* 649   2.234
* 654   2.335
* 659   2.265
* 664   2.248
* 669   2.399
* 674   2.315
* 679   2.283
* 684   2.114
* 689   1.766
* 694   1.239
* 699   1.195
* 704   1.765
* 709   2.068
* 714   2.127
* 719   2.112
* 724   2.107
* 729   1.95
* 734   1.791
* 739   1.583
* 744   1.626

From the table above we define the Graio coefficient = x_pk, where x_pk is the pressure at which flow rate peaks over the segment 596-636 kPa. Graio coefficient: 599 kPa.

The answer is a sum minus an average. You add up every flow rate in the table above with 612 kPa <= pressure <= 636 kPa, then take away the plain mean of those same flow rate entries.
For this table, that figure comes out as 7.0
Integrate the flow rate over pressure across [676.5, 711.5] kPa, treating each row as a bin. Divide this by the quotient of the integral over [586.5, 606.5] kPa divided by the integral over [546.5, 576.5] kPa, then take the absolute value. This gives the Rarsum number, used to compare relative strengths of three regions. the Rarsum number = 96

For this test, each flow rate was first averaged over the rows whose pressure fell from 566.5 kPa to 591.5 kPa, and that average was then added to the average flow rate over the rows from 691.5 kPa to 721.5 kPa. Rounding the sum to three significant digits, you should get 4.04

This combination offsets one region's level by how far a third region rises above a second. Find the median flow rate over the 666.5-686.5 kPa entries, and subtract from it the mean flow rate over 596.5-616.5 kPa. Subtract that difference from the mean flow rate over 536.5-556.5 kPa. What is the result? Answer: 2.1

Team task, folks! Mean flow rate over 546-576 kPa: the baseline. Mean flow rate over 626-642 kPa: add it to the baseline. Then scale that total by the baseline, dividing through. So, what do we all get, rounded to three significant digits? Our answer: 1.81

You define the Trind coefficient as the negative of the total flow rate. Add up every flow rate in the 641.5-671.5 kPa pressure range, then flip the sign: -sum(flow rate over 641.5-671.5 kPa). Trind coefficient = -13.7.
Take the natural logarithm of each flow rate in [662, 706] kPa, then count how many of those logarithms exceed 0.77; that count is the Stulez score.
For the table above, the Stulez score 4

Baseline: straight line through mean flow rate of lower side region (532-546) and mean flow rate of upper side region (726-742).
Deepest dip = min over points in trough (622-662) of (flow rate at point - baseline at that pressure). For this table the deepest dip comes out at -0.5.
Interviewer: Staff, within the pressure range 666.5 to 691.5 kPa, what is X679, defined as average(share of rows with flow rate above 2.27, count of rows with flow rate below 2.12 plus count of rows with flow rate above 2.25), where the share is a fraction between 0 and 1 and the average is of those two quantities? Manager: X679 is 2.8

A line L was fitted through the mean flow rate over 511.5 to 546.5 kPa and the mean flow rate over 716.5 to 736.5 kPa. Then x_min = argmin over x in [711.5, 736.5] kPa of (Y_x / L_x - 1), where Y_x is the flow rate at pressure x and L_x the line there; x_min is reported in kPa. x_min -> 734 kPa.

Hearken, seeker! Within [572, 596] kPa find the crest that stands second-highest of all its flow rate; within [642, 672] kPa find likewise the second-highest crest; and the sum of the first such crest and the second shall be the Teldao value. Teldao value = 4.67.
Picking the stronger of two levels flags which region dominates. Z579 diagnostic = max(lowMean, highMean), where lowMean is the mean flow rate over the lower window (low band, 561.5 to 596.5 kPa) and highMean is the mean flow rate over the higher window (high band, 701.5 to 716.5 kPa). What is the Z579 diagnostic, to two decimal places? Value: 2.31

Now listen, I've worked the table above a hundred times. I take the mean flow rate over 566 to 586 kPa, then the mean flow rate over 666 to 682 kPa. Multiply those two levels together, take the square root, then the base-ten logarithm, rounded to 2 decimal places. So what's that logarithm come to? 0.36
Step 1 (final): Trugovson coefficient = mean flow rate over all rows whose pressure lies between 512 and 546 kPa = 2.29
